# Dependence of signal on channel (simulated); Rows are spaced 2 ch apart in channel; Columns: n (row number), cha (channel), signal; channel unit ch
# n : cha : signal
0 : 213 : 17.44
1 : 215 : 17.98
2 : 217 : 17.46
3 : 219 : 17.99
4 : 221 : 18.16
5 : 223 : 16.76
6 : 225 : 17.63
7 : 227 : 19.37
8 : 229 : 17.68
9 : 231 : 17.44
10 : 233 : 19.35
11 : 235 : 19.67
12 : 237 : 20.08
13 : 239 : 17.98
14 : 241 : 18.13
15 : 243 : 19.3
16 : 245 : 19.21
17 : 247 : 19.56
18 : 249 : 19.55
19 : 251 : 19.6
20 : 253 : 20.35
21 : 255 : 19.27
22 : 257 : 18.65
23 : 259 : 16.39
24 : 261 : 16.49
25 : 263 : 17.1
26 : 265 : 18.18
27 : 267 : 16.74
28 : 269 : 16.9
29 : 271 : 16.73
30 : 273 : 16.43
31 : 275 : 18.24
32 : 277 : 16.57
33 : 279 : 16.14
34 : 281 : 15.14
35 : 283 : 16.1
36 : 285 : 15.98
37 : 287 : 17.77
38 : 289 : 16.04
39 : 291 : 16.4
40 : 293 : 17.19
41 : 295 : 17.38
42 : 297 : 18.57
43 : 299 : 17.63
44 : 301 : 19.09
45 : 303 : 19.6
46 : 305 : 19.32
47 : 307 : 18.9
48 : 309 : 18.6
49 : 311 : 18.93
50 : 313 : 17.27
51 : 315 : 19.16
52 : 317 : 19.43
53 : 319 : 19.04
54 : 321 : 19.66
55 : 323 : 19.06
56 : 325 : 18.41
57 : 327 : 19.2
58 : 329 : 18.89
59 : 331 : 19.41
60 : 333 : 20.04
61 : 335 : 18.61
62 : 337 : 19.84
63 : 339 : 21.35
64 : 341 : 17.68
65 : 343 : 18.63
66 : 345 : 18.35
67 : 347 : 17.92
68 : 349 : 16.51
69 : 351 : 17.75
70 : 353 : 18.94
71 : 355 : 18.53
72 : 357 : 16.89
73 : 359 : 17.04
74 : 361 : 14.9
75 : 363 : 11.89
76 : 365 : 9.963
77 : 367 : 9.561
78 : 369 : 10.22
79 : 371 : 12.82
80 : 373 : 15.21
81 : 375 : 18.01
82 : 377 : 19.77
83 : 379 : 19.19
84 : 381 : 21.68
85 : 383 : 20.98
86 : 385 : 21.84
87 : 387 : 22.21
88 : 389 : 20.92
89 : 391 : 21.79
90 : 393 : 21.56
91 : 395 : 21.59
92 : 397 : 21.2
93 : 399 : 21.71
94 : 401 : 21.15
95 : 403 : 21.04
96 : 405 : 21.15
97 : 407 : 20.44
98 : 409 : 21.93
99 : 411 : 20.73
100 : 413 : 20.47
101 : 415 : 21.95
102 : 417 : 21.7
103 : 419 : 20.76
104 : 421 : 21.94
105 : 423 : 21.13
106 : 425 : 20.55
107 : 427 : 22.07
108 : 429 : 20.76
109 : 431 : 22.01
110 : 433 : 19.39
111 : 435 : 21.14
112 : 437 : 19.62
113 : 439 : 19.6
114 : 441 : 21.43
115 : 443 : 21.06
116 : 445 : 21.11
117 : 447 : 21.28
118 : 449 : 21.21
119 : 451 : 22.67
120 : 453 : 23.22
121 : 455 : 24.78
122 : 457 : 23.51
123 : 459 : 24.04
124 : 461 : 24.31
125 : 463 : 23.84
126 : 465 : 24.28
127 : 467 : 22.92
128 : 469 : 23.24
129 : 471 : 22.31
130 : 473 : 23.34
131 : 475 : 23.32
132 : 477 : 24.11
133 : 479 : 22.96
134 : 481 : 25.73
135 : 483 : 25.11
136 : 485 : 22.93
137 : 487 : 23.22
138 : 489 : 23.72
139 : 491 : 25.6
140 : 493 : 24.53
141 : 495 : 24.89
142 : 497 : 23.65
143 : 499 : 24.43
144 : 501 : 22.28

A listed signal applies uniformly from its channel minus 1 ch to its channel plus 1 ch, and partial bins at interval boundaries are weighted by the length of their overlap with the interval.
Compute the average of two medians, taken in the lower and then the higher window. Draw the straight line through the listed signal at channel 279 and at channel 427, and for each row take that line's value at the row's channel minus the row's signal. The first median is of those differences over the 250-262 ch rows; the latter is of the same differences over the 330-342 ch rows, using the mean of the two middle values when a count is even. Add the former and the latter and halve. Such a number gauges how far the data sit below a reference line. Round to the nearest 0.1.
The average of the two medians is -2.5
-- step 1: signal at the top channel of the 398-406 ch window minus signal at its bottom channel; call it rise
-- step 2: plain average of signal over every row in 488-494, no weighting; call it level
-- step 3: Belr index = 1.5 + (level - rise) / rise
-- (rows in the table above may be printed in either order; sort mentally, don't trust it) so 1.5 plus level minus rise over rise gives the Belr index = -43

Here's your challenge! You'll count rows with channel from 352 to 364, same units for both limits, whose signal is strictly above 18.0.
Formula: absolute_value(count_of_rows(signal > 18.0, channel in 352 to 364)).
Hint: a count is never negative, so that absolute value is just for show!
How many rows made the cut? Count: 2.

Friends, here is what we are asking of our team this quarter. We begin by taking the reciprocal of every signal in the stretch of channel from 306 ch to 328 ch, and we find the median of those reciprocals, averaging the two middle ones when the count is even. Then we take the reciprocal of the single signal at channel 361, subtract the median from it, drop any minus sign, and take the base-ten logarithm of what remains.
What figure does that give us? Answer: -1.8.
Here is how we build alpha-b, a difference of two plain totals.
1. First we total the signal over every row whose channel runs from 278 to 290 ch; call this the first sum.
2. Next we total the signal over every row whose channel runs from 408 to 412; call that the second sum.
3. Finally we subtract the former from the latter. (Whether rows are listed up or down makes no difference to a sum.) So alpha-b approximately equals -55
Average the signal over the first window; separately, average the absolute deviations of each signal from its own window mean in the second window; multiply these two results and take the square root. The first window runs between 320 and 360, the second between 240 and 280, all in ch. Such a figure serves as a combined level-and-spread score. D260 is 4.8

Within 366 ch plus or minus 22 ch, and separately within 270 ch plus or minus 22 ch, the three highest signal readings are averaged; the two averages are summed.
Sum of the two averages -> 41.7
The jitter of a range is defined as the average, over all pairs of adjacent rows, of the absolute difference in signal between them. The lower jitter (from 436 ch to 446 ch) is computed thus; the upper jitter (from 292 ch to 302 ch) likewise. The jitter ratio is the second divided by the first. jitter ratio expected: 1.7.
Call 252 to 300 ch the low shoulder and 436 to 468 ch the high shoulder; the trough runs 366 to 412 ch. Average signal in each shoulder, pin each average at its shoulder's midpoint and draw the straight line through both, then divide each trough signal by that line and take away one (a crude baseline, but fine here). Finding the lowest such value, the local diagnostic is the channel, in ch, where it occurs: 367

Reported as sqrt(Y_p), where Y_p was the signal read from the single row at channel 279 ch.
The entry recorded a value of 4.02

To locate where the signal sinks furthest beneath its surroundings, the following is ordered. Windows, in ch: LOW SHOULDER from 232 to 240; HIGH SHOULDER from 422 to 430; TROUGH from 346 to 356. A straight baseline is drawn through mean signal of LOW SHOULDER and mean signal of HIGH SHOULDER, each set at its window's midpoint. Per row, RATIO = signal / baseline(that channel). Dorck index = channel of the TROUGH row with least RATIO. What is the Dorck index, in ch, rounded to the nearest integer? 349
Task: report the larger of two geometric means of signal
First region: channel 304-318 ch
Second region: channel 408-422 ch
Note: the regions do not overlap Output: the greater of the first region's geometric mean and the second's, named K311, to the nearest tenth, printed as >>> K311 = 21.3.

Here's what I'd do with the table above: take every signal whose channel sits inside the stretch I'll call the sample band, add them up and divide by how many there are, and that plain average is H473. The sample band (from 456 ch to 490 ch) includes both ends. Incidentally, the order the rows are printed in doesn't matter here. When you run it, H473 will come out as 24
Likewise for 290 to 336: 19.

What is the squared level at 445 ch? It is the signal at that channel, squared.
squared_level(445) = 446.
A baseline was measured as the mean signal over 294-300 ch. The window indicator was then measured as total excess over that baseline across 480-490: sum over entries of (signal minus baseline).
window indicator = 31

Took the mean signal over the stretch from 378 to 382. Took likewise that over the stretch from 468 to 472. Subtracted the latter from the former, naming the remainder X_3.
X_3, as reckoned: -2.34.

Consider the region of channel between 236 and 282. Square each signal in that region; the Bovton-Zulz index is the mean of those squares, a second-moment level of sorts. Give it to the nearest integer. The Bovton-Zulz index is 324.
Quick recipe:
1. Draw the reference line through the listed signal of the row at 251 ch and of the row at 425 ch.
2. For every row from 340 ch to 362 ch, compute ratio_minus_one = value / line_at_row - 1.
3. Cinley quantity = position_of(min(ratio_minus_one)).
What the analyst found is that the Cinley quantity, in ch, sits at 361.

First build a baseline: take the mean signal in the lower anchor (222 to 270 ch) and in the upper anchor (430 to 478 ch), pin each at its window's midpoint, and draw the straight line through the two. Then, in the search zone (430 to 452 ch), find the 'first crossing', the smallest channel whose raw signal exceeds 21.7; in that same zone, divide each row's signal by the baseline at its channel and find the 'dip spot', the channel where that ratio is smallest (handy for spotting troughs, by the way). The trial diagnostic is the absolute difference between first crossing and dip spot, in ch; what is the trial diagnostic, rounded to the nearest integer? 2 ch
